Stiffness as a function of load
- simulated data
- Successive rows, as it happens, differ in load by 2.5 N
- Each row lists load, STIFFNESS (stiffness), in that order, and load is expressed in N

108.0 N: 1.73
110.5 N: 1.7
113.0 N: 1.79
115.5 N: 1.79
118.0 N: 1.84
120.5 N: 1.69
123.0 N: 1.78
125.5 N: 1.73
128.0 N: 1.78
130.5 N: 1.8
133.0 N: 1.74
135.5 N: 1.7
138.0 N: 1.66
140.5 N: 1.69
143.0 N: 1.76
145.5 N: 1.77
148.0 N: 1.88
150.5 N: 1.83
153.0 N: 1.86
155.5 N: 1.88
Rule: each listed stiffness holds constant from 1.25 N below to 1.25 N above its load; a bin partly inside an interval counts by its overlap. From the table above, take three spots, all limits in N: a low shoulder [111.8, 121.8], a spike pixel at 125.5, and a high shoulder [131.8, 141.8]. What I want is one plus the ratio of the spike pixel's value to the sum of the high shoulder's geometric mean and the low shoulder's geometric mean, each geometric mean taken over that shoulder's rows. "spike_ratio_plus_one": 1.50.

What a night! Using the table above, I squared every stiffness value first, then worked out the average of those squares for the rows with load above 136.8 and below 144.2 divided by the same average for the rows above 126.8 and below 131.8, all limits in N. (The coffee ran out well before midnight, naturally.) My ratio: 0.91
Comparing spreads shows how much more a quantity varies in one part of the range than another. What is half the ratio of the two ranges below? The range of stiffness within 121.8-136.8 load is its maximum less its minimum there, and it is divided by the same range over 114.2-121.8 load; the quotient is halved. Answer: 0.3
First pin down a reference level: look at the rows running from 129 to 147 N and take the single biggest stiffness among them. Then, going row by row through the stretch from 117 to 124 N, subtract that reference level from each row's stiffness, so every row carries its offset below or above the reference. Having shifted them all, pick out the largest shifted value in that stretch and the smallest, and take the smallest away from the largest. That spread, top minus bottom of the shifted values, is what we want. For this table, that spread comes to 0.150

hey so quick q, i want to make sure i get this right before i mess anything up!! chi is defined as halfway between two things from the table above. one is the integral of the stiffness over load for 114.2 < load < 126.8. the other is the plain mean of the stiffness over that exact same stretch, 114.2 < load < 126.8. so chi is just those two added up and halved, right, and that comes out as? 12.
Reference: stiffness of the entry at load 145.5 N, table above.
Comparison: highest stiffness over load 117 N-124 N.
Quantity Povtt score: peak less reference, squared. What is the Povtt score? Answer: 0.0049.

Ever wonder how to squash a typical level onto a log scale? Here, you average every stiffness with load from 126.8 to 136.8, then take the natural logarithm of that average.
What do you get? 0.562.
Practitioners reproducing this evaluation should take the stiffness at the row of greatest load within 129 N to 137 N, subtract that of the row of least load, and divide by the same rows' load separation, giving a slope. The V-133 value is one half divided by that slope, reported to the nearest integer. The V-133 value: -25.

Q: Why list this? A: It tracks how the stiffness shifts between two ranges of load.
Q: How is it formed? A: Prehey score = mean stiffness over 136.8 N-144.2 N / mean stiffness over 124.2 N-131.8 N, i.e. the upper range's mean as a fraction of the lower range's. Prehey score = 0.96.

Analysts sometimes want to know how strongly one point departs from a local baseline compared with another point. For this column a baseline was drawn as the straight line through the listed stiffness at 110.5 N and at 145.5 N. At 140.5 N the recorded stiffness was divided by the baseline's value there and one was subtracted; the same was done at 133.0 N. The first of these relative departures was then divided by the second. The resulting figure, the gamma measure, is 13.9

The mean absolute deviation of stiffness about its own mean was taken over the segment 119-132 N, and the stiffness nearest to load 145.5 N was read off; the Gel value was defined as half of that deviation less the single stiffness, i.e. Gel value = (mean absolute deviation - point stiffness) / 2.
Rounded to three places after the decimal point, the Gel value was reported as -0.867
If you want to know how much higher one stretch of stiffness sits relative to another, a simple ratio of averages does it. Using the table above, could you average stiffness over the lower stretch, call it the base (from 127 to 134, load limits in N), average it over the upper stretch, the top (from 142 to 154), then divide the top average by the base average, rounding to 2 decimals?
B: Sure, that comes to 1.03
